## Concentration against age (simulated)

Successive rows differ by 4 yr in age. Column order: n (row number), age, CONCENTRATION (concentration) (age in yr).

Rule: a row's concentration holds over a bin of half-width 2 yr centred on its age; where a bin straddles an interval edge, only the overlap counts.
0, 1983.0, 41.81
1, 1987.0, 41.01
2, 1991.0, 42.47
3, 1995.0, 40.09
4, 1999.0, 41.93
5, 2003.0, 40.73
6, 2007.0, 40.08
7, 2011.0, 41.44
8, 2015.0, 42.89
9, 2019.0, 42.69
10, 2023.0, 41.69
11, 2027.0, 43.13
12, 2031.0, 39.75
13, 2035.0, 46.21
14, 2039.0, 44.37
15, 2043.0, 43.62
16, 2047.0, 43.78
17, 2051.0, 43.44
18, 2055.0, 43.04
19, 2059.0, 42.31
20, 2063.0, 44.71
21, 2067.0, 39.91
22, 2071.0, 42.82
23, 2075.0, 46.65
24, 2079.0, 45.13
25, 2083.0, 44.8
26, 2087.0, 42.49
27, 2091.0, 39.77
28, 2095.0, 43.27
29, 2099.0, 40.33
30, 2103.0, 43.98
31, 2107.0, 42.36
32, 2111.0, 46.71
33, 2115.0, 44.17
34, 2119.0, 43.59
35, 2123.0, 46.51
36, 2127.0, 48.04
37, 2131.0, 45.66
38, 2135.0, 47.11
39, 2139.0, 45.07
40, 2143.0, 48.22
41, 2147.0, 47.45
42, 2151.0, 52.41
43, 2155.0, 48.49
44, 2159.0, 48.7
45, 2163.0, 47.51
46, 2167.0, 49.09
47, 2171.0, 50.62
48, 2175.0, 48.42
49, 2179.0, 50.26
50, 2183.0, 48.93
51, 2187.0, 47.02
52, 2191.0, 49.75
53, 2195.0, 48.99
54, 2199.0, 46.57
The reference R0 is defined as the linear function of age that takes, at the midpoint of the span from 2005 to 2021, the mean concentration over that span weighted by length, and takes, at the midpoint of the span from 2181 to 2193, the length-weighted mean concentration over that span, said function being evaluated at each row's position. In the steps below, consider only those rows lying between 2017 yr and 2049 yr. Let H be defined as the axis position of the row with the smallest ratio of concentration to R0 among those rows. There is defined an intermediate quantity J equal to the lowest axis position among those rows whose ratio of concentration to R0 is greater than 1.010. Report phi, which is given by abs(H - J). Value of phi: 12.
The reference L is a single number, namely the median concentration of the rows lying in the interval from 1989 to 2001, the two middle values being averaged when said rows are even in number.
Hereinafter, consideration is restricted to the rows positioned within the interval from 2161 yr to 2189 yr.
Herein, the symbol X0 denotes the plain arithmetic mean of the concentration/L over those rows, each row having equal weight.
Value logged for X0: 1.16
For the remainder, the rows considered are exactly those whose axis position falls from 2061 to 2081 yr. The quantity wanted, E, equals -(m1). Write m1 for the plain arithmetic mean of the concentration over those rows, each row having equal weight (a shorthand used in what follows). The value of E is -43.8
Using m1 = 43.8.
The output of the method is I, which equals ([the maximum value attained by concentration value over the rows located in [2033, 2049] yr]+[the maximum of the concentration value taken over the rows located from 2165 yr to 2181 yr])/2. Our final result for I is 48.4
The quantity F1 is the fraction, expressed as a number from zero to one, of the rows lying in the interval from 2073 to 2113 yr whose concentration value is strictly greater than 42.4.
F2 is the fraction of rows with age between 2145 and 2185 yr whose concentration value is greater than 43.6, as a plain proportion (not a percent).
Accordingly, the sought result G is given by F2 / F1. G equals 1.43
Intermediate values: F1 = 0.70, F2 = 1.0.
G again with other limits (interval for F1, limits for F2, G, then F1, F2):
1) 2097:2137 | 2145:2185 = 1.25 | 0.80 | 1.0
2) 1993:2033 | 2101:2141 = 2.67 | 0.30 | 0.8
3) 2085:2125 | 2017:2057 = 0.57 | 0.70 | 0.4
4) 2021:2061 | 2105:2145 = 1.14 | 0.70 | 0.8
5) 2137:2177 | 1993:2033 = 0.00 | 1.00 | 0.0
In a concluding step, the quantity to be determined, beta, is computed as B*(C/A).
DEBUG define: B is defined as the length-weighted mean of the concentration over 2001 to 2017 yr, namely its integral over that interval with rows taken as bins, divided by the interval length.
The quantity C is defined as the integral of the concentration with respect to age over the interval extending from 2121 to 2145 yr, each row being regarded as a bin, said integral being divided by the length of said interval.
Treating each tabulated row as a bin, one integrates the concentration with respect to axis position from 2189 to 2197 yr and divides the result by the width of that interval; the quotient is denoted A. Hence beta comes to 39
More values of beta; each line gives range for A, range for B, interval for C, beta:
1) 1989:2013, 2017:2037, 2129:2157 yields 50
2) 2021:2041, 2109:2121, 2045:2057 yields 45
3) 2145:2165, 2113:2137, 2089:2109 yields 39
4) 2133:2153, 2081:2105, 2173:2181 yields 44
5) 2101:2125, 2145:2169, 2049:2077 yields 48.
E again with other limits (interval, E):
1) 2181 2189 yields -48.0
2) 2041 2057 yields -43.5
